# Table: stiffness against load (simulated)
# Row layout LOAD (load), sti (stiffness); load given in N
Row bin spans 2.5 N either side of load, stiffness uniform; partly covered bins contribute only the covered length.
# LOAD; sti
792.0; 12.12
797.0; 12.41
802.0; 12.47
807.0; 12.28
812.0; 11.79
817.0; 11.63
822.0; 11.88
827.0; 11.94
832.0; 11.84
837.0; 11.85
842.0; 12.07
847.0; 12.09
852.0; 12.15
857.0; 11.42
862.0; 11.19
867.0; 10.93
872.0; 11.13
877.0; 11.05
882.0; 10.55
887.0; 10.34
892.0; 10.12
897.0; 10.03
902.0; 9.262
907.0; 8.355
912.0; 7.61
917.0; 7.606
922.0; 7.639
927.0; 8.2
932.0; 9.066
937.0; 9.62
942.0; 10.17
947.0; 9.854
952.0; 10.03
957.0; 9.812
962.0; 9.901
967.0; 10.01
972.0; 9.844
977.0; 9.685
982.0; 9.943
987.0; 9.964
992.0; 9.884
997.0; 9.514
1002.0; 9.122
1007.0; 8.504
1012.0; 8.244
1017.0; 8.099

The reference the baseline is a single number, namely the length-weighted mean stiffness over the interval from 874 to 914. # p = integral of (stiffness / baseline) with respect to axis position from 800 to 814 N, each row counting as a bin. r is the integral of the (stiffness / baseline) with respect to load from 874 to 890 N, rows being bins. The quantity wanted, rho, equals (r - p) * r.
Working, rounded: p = 17.6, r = 17.5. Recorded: 0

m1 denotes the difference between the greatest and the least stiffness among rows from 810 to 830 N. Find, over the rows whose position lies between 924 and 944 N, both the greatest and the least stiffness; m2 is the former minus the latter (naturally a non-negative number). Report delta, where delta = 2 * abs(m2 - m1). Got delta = 3.3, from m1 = 0.3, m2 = 2.0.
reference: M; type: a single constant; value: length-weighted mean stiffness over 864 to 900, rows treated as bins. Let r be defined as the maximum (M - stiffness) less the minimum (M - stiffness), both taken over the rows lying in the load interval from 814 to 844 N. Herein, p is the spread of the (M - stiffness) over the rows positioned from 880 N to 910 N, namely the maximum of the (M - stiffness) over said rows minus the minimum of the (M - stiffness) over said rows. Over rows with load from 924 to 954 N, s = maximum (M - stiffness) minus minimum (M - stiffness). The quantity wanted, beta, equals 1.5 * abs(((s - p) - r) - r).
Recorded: 1.7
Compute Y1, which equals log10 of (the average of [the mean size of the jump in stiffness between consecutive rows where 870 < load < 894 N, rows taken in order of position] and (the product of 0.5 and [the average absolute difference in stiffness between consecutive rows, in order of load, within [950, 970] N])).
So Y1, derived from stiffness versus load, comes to -0.79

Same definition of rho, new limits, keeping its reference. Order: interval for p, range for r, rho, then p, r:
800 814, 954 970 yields -20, 17.6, 16.3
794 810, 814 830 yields -17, 20.4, 19.5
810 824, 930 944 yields -43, 17.0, 13.9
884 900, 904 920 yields -48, 16.7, 13.0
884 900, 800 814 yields 15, 16.7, 17.6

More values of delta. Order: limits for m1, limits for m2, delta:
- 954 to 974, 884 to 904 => 1.8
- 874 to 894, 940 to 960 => 1.1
